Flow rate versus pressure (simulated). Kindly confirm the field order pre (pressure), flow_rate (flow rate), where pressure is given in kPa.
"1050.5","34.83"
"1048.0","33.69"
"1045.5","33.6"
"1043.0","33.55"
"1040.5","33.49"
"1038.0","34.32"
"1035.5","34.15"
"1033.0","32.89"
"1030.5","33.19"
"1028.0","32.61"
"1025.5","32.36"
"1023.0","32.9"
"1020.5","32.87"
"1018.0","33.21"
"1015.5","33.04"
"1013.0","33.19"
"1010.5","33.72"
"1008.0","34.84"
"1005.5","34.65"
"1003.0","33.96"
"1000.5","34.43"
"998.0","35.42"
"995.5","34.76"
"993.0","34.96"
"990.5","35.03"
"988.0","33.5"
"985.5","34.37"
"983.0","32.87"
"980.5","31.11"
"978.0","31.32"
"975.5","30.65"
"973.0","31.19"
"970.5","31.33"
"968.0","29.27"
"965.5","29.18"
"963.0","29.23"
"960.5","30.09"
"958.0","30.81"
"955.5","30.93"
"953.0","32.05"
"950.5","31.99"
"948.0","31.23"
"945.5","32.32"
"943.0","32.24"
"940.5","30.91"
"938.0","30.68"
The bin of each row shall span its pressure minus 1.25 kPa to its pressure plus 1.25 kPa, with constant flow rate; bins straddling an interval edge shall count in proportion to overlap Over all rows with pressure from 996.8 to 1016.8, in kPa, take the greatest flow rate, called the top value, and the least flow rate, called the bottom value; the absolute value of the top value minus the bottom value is 2.4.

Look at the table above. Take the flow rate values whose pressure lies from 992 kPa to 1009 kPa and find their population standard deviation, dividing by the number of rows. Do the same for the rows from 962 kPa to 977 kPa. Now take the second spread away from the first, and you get -0.52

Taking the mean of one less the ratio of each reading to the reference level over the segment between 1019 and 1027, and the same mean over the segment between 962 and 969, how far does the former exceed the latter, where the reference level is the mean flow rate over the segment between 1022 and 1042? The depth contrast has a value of -0.105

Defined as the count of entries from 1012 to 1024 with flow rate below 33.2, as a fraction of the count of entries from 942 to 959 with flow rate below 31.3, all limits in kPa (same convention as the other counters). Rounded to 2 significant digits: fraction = 1.3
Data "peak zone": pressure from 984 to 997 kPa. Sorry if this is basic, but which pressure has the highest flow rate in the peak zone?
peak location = 990.5 kPa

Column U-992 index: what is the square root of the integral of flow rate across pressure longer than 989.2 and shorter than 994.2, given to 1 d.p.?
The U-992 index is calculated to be 13.2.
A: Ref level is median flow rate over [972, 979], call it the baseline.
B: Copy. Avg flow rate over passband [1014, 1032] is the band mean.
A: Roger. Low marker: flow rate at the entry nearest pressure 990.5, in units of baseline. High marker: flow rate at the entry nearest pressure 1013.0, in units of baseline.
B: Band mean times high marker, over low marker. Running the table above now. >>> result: 31.2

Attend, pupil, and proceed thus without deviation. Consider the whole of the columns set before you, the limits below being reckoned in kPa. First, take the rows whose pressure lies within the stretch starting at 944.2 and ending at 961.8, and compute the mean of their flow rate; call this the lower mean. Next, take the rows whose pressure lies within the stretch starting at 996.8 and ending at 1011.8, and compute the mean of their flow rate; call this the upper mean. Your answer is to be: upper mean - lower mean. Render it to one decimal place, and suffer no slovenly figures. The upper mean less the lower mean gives 3.2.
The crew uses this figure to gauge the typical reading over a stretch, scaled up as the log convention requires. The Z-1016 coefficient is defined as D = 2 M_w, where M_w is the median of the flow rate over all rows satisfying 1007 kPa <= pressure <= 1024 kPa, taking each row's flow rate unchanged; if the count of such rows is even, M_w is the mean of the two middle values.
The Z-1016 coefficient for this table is 66.4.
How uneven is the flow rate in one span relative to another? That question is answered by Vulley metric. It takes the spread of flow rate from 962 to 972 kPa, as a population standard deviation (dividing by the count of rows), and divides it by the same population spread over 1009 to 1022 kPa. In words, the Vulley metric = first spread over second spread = 3.2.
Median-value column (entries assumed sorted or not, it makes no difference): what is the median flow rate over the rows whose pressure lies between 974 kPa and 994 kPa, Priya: 33.2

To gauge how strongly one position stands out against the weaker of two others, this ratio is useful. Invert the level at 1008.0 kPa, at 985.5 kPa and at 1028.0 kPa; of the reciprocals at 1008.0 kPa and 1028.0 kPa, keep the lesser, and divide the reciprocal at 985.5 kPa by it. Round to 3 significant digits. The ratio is 1.01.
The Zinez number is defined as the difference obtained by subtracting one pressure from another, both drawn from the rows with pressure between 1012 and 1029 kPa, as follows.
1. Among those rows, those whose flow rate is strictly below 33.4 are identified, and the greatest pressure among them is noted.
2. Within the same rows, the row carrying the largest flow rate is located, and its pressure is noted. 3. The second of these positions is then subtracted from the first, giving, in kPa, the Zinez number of 10.0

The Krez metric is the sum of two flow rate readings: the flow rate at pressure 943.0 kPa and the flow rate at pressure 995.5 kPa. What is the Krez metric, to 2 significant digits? 67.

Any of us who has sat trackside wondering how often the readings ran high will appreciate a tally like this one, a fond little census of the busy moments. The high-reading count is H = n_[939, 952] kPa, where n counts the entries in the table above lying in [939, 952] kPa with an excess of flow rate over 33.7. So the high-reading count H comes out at 0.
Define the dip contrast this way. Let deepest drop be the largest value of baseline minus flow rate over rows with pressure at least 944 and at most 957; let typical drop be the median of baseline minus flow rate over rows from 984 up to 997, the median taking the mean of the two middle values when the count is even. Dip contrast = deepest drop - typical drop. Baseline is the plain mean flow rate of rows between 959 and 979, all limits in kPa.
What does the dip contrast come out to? 3.8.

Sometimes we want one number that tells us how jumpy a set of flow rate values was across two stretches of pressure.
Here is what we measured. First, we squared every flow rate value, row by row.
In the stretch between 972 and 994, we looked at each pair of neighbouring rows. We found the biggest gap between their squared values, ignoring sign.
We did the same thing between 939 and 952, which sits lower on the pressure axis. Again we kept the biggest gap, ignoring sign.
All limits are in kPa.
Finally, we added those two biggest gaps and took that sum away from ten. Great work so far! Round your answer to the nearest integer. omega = -187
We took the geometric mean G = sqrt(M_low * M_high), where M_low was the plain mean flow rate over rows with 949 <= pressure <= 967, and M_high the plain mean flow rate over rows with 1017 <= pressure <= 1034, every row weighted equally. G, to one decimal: 31.7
